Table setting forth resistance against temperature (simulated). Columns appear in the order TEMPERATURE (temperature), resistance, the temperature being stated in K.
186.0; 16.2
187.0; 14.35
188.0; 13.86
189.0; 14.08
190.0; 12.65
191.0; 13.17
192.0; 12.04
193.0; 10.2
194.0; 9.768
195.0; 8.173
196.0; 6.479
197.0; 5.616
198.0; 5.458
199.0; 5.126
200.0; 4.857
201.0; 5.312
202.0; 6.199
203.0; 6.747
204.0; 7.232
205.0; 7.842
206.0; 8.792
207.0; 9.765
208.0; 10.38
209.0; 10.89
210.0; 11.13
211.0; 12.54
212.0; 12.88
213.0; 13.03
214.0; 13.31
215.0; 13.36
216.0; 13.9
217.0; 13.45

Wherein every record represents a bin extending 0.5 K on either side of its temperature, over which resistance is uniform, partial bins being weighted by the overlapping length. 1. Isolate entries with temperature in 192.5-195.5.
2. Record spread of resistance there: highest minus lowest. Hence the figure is 2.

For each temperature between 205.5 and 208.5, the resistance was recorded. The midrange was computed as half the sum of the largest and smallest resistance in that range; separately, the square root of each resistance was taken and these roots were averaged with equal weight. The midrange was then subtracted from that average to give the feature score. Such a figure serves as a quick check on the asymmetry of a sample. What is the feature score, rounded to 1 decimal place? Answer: -6.5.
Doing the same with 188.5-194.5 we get -8.5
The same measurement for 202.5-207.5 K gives -5.4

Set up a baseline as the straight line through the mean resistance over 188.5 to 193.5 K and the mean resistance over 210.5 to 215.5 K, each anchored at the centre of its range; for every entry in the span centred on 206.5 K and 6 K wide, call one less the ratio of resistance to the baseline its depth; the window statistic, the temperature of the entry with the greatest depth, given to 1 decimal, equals 204.0 K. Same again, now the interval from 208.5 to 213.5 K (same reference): 209.0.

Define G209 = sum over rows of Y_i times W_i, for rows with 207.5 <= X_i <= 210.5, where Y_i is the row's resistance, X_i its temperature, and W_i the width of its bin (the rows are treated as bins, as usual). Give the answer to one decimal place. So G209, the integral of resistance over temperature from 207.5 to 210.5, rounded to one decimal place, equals 32.4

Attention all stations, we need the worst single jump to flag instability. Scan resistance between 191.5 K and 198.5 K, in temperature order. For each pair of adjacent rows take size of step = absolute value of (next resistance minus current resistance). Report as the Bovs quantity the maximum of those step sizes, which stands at 1.8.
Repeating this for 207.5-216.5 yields 1.4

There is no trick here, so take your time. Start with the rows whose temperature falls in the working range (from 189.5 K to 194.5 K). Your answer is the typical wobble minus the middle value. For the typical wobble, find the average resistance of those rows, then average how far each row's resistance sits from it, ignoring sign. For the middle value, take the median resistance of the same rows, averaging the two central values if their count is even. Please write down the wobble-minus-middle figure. -10.8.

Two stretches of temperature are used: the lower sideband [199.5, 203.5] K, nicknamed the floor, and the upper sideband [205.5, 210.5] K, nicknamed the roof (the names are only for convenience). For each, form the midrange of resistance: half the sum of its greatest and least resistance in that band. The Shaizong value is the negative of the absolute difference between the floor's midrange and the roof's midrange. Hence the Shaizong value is -4.2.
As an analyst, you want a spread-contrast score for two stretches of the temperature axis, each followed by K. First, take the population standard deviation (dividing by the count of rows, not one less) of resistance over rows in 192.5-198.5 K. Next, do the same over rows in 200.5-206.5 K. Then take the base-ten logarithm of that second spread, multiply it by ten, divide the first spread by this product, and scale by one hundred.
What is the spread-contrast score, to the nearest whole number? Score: 385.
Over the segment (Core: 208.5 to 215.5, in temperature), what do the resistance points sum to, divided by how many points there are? 12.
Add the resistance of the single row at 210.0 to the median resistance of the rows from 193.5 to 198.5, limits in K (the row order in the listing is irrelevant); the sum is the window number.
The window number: 17.6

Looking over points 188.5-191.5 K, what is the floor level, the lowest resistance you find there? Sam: 12.65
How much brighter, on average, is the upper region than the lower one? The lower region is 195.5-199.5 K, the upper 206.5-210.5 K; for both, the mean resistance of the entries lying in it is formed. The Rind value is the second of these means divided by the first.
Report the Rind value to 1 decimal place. 1.9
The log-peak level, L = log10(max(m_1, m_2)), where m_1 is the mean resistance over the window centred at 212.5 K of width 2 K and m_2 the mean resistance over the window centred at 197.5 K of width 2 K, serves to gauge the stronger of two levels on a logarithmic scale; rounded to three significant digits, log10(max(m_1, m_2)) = 1.11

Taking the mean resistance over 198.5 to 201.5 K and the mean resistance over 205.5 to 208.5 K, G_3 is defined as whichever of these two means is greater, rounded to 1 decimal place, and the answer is 9.6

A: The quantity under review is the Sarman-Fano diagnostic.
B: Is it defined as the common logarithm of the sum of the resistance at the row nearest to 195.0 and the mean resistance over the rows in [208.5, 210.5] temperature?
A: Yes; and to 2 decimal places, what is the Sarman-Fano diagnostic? 1.28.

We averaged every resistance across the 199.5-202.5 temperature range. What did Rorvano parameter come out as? 5.5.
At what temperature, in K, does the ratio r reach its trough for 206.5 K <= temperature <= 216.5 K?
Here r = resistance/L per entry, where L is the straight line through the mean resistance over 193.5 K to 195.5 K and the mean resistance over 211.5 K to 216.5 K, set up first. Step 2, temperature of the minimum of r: 207.0 K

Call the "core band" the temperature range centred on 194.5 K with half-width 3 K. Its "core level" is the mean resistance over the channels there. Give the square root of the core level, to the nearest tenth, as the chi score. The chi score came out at 3.0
